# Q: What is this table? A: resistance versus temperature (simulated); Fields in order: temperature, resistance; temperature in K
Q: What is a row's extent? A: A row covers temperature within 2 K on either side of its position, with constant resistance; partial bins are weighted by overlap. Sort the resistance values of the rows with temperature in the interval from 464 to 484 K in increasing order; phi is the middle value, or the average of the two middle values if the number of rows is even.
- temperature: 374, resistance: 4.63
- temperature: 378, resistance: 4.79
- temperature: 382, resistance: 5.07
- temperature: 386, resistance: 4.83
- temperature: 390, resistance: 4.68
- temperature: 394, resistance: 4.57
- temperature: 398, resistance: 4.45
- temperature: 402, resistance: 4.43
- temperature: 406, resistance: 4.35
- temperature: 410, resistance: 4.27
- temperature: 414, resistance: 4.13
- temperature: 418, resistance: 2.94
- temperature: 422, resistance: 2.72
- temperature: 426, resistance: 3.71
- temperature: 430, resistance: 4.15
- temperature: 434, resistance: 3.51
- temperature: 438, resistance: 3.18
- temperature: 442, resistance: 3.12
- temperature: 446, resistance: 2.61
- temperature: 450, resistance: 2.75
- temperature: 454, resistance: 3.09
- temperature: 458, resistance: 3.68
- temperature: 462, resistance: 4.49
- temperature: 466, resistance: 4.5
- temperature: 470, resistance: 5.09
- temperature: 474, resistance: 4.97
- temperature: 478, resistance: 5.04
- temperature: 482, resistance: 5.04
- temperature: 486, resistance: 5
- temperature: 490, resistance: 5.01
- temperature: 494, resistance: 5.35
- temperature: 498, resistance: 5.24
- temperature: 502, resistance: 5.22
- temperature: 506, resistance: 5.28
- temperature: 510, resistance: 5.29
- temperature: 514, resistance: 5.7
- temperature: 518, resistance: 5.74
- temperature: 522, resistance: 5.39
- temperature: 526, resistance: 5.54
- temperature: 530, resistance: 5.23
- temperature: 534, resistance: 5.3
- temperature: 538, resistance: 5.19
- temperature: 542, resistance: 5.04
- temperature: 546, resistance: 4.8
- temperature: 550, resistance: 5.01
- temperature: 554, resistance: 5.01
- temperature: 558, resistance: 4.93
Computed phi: 5.04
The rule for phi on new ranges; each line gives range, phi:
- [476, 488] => 5.04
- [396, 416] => 4.35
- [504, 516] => 5.29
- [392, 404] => 4.45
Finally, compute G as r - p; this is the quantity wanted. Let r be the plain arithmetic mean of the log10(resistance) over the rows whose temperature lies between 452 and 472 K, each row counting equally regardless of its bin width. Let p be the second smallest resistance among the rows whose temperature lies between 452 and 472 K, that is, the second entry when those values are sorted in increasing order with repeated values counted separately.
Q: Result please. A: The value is -3.1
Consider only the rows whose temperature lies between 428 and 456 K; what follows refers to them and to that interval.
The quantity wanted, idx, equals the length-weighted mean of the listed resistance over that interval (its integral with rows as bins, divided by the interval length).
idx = 3.20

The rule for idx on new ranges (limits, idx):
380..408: 4.63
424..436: 3.79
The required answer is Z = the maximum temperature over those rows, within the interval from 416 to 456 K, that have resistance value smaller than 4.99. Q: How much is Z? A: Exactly 454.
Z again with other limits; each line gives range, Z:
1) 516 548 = 546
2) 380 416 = 414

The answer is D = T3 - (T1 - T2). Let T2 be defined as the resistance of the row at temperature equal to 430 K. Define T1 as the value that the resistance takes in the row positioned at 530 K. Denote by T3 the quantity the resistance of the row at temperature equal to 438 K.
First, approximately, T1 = 5.23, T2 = 4.15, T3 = 3.18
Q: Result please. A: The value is 2.1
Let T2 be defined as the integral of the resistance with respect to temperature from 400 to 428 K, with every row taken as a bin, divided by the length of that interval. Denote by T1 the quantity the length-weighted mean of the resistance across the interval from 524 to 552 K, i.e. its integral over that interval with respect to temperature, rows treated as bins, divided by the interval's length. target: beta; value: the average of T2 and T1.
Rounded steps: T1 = 5.16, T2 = 3.8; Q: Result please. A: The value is 4.48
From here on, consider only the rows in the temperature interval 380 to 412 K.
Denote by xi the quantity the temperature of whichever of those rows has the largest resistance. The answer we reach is 382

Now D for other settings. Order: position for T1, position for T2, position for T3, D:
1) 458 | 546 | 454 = 4.2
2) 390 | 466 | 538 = 5.0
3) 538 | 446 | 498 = 2.7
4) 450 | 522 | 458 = 6.3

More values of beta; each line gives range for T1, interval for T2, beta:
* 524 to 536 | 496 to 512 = 5.31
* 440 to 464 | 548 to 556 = 4.15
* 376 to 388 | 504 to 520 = 5.20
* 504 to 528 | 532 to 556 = 5.27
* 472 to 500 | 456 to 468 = 4.66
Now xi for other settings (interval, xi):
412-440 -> 430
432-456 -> 434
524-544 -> 526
